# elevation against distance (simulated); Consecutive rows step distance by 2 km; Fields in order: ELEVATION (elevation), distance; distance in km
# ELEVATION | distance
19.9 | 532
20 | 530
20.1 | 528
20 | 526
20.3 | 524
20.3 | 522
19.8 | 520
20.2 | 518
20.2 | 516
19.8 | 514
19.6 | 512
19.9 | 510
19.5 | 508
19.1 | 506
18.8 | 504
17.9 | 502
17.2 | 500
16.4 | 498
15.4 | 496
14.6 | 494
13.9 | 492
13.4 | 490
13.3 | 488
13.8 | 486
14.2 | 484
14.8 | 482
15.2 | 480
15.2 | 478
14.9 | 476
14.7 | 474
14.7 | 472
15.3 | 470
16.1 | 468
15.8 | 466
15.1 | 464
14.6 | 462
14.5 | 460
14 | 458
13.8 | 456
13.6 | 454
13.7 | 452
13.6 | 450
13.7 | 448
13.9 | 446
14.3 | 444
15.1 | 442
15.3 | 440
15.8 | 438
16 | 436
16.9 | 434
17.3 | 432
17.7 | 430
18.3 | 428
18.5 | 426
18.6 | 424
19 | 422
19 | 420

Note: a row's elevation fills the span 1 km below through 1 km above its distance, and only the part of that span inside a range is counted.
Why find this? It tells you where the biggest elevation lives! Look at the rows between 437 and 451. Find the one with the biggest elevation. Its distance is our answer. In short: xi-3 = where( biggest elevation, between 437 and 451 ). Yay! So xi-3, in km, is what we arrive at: 438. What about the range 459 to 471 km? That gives 468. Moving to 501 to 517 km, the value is 516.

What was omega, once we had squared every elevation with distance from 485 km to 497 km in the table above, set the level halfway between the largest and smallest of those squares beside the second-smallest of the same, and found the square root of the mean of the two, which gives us 13.9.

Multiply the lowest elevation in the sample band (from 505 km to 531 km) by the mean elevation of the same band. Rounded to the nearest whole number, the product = 380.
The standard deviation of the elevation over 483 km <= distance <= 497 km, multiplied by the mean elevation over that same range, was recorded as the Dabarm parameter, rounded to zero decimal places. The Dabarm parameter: 10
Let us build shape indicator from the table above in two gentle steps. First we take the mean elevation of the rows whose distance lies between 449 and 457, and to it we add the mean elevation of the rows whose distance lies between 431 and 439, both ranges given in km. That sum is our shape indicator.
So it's 30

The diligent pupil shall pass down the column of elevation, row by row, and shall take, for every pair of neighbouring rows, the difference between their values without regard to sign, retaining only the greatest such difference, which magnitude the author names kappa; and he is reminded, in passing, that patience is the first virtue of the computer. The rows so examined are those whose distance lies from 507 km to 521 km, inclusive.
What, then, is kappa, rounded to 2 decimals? 0.40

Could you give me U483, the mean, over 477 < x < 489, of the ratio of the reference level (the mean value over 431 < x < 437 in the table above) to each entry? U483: 1.16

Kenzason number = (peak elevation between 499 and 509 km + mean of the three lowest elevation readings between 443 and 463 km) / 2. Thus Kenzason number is 16.6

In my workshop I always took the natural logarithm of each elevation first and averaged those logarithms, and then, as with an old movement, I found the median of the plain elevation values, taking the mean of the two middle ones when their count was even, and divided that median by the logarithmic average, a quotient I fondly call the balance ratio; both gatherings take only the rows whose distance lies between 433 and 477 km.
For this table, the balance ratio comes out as 5.5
